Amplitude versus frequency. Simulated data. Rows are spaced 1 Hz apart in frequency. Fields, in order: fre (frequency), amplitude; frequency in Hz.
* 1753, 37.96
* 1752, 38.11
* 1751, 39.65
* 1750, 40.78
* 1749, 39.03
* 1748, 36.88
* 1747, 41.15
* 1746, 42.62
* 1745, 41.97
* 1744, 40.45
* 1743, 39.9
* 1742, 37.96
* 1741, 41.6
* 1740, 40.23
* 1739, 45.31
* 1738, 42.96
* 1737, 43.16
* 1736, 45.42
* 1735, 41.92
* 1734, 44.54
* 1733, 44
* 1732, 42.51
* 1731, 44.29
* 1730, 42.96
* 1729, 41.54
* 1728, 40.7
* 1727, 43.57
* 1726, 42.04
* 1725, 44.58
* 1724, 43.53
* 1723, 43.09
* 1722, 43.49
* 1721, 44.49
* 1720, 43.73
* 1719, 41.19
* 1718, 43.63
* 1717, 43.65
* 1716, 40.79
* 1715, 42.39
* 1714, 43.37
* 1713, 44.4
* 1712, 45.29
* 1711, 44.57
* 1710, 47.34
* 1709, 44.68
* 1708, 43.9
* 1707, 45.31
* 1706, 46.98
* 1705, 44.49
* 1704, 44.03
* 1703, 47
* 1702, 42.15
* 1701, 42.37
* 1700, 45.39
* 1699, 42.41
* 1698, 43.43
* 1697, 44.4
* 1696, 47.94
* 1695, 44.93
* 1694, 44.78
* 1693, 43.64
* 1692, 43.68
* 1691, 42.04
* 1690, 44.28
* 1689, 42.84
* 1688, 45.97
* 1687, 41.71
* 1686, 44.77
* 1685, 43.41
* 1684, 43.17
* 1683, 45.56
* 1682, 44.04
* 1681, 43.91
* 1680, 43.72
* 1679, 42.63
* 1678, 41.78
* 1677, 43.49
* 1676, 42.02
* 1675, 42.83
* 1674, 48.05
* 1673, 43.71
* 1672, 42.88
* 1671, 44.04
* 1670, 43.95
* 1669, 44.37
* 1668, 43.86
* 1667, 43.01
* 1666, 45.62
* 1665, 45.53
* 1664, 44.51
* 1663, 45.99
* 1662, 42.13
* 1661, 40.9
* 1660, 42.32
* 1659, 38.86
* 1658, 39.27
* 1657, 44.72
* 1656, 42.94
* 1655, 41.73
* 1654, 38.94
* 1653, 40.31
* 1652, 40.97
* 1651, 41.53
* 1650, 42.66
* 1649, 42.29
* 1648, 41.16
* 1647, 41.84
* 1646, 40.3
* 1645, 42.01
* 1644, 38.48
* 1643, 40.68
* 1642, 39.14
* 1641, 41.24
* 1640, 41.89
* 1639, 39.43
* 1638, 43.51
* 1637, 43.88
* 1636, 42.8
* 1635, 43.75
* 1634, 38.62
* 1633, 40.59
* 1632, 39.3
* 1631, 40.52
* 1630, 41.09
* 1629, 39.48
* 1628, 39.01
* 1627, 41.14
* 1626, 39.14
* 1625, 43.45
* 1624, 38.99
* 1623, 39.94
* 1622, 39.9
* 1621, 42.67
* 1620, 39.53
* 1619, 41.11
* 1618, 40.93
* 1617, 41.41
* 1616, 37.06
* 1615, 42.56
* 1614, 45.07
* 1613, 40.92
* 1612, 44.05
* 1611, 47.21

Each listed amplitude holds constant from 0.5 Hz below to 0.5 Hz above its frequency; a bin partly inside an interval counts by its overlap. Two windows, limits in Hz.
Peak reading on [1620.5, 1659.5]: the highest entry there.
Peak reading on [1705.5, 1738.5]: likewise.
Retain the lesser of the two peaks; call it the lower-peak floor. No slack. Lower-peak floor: 44.7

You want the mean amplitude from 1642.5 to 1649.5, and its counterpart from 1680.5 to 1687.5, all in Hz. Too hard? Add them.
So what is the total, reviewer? 84.8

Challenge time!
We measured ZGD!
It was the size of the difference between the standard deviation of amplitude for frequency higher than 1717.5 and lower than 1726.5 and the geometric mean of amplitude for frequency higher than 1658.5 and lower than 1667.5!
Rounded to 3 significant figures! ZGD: 42.1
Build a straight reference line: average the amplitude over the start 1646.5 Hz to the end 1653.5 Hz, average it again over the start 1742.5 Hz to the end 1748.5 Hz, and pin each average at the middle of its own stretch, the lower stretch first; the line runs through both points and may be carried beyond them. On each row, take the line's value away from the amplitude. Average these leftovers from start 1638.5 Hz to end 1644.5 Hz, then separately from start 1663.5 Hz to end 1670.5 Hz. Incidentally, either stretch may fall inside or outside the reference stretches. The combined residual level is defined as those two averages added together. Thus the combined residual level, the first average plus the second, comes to 1.6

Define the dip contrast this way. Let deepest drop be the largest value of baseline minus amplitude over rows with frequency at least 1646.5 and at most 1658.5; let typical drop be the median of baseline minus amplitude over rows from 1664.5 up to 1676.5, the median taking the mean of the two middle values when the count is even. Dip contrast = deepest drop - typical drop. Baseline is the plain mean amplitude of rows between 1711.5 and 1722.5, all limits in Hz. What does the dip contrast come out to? 5.0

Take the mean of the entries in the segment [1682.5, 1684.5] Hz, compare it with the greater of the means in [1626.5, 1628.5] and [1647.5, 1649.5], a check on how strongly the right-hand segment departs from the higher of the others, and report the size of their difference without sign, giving 2.6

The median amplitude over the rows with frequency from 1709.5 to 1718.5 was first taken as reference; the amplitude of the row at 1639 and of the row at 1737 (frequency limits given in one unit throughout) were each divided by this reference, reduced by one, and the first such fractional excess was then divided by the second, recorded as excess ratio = 8.6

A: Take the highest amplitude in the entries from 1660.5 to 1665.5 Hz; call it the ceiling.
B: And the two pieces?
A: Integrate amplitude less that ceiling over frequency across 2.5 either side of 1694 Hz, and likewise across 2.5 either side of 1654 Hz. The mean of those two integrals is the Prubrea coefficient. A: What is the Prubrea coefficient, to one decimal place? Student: -15.0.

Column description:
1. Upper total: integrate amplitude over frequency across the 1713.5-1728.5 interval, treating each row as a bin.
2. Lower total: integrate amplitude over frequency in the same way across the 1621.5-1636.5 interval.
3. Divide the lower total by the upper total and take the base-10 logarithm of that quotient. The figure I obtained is -0.025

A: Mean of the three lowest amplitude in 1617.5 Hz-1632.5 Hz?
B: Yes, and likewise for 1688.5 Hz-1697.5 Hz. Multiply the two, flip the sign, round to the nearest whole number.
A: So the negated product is -1673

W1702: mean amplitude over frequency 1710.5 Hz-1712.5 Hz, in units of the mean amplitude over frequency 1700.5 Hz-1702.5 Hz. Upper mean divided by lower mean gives 1.06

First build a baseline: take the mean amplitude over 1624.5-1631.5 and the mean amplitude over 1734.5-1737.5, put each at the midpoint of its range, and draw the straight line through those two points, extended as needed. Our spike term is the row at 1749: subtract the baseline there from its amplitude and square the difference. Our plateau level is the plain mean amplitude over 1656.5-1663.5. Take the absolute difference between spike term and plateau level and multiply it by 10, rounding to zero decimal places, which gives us 187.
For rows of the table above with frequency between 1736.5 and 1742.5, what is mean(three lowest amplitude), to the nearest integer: 40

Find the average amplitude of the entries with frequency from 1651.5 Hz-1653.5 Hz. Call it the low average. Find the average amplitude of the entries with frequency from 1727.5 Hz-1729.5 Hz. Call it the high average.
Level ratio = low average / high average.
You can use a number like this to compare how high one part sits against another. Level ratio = 0.99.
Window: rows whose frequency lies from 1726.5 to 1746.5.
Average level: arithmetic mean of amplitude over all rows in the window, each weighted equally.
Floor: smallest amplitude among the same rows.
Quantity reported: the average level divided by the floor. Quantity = 1.12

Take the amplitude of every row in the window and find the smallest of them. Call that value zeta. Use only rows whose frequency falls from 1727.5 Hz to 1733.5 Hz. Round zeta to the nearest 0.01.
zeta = 40.70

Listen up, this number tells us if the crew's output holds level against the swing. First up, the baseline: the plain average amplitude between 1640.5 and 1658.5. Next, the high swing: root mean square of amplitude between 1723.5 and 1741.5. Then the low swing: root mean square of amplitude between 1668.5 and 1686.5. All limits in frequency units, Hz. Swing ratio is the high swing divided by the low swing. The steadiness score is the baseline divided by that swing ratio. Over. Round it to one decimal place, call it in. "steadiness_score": 41.8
